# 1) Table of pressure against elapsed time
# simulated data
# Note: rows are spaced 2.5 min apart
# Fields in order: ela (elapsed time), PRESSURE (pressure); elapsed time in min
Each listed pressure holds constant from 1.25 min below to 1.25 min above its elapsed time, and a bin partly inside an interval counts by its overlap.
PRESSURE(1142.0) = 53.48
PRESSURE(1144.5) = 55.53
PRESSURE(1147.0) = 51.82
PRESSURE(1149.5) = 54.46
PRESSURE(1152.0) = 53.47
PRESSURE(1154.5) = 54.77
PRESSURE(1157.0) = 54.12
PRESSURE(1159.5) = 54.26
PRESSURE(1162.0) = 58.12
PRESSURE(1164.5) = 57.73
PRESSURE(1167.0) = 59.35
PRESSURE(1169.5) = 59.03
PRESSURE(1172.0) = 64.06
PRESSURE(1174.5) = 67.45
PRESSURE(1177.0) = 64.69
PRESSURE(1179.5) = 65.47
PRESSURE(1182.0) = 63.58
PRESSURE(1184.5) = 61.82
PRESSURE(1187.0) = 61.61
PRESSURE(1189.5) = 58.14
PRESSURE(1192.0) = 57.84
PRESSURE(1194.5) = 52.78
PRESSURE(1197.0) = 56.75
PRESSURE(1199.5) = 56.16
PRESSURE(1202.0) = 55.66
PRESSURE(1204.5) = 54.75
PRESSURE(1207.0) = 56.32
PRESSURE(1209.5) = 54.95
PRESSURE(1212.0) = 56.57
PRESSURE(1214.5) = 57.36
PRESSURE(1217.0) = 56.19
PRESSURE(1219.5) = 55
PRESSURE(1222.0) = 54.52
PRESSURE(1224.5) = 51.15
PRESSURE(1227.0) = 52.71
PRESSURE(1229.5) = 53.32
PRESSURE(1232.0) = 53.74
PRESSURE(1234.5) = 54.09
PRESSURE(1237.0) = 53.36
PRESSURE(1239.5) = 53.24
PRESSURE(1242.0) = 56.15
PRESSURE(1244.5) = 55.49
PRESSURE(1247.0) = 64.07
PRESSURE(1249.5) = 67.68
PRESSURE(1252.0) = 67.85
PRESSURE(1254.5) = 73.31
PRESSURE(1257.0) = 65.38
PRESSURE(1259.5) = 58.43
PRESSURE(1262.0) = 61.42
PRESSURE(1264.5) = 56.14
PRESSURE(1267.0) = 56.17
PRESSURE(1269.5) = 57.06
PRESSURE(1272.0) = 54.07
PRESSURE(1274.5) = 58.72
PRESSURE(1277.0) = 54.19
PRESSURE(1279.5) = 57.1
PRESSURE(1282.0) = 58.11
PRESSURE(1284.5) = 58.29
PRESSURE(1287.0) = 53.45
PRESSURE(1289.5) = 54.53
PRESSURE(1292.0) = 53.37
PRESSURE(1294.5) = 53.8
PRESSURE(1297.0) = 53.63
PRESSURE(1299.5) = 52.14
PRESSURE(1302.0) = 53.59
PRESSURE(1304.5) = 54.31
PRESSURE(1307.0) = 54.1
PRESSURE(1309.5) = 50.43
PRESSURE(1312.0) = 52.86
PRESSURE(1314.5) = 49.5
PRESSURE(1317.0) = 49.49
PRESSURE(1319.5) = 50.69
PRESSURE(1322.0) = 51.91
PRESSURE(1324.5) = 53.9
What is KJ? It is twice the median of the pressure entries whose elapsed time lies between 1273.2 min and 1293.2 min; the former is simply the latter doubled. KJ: 112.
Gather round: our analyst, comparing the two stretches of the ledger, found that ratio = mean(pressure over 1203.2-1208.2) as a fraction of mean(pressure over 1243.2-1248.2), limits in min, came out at 0.93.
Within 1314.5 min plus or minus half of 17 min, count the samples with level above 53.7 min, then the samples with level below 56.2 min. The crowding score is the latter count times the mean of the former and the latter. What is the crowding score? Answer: 28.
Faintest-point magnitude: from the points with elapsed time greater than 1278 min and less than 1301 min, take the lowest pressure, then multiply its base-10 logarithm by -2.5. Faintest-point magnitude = -4.293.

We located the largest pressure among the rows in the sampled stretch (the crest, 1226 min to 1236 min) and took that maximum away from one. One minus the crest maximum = -53.1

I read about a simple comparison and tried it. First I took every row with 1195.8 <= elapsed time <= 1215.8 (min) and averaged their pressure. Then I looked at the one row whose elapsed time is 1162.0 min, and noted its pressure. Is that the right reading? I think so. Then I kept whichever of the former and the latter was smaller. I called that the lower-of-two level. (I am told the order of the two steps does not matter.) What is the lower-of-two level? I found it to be 56.1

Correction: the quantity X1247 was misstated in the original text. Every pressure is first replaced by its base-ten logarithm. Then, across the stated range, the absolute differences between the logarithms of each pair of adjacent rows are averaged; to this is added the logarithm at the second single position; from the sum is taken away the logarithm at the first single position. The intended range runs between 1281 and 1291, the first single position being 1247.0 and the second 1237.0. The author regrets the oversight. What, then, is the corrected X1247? -0.06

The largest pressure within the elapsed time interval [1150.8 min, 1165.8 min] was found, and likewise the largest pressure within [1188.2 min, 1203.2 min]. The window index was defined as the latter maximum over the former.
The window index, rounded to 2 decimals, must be 1.00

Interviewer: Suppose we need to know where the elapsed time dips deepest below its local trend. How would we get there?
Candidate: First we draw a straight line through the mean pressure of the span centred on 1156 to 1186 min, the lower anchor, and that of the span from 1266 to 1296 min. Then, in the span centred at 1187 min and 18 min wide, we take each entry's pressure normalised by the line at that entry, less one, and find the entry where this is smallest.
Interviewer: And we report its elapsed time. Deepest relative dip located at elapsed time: 1194.5 min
